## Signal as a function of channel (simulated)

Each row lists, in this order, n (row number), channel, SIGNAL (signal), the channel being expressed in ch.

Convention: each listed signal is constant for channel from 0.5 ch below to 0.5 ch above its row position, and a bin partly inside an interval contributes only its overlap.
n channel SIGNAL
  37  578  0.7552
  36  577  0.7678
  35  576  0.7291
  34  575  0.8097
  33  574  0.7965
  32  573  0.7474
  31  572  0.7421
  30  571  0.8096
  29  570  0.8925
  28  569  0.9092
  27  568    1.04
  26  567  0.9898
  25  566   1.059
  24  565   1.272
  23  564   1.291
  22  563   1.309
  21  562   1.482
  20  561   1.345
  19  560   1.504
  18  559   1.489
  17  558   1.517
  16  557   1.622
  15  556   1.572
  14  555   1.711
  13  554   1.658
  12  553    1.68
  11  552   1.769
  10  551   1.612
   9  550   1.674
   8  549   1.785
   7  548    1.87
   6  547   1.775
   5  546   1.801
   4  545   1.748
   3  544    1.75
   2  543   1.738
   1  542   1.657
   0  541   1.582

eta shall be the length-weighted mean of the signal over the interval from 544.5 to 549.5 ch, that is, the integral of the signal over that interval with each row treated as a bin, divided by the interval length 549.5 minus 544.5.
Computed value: 1.80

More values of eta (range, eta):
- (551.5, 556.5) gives 1.68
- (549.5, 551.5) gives 1.64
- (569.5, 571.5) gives 0.85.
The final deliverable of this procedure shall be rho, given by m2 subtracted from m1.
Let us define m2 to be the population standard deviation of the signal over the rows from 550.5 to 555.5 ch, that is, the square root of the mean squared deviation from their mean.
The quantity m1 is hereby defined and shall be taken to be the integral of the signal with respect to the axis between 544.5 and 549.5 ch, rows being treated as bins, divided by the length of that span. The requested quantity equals 1.74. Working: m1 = 1.80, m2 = 0.053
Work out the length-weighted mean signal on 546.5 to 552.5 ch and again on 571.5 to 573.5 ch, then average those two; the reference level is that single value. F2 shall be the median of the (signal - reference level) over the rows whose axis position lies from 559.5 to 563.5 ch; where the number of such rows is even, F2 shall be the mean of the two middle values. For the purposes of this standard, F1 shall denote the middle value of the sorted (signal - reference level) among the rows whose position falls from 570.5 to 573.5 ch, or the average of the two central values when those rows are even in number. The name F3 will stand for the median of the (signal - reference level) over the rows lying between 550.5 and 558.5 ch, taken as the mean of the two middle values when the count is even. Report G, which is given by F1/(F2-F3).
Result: 2.20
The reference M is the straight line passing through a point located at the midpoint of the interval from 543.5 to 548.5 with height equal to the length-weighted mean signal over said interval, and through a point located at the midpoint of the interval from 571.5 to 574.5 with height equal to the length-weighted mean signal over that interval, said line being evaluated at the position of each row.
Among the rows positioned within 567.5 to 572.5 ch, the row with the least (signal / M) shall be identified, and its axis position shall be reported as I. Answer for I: 572 ch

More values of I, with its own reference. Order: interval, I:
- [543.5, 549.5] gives 544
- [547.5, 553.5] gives 551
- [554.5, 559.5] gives 556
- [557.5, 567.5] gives 567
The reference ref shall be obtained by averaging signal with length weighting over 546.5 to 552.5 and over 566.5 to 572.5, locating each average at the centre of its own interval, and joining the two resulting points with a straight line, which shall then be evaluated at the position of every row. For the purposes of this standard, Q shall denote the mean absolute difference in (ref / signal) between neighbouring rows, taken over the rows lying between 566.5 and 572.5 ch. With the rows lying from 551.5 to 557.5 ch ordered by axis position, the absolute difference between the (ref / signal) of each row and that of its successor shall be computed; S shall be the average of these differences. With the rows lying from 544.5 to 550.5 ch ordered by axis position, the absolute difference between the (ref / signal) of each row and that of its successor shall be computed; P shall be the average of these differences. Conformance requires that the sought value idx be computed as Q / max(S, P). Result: 1.4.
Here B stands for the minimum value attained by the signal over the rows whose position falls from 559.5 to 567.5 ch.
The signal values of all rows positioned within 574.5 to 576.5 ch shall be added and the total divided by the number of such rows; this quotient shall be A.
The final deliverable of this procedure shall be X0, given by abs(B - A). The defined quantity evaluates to 0.22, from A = 0.8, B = 0.9898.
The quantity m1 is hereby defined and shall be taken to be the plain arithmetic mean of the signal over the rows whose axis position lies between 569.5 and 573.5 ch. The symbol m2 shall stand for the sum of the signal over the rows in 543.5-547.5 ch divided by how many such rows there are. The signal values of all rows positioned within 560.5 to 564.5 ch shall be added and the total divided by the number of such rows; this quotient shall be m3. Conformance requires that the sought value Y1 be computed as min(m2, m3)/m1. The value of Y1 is 1.7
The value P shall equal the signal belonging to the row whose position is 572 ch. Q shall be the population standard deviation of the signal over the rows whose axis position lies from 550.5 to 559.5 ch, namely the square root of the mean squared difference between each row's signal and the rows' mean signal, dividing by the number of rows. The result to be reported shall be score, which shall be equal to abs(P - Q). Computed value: 0.66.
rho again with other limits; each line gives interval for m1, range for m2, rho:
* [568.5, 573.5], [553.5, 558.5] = 0.75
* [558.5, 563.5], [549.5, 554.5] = 1.37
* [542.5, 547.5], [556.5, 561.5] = 1.67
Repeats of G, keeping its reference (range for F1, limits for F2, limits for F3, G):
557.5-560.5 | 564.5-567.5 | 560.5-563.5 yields -0.90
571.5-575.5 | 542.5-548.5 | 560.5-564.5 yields -1.09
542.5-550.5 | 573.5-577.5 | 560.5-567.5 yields -1.01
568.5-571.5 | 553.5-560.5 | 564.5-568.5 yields -0.68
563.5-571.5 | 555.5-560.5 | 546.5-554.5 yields 1.11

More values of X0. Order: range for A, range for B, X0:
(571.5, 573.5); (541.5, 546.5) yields 0.91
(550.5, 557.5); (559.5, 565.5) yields 0.39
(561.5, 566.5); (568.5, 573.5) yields 0.54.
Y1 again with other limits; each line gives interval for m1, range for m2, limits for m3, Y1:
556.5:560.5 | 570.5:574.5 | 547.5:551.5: 0.5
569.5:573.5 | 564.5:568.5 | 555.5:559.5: 1.4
